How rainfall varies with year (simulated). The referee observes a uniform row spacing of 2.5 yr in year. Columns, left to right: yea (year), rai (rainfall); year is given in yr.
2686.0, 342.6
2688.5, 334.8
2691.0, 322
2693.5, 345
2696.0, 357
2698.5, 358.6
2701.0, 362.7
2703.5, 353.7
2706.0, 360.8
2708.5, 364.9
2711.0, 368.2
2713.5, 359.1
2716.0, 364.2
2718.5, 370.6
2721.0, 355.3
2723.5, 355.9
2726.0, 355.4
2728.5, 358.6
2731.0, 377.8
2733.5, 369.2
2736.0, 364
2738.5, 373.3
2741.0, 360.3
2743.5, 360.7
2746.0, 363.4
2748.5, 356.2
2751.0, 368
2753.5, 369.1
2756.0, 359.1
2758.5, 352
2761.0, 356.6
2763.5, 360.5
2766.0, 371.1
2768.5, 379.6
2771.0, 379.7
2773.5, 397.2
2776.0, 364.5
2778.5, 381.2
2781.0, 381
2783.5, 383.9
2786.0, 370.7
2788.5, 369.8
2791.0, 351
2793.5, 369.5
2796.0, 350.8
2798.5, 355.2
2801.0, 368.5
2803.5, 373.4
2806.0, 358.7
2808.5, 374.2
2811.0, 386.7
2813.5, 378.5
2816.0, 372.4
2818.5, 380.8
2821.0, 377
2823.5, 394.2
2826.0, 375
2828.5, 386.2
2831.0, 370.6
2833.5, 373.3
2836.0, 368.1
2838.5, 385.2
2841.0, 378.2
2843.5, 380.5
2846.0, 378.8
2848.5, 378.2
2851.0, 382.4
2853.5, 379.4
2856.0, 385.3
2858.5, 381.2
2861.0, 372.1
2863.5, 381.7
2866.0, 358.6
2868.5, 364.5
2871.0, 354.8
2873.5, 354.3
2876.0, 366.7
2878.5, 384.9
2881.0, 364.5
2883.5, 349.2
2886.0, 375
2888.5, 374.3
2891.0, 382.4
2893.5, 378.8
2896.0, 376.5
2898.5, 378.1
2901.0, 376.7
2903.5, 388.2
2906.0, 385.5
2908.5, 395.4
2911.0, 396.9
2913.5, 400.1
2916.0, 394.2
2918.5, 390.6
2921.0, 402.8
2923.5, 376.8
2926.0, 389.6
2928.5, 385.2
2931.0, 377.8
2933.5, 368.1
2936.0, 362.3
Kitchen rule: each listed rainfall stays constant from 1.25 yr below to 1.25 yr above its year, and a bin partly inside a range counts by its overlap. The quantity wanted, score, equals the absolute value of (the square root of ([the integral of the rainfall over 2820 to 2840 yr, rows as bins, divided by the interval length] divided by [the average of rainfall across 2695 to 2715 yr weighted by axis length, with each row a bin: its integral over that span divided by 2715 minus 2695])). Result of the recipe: 1.02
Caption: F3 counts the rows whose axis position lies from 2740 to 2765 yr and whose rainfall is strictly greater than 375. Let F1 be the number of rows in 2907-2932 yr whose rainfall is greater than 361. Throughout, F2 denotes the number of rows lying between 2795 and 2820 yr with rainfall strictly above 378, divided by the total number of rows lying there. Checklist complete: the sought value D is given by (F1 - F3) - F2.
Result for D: 9.7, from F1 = 10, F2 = 0.30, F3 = 0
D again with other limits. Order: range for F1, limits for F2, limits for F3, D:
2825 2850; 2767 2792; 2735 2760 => 9.4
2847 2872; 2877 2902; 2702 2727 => 7.6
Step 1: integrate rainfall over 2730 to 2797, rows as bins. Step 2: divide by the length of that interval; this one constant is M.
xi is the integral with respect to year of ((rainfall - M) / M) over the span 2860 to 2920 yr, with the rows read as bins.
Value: 1.43 yr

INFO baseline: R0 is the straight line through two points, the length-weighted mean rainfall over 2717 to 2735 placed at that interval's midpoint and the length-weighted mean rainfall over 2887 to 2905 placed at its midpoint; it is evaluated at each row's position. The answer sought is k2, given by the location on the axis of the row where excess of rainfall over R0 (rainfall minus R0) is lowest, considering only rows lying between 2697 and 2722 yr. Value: 2721.0 yr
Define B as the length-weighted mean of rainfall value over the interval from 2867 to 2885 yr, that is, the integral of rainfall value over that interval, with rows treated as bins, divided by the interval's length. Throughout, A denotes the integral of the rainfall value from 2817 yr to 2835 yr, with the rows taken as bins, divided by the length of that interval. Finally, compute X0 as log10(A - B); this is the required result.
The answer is 1.2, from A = 379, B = 363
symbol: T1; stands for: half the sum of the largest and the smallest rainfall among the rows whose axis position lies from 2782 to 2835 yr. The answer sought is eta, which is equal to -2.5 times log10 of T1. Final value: -6.43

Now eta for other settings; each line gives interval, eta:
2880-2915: -6.43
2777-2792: -6.41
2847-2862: -6.45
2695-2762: -6.41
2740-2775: -6.43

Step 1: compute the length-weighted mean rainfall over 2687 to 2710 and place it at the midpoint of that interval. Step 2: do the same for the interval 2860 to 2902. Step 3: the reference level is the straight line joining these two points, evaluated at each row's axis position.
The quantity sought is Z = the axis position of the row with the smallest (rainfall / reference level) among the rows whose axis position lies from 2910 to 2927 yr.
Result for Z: 2923.5 yr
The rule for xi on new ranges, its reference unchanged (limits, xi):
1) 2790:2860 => 1.26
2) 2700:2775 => -0.67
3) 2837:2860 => 0.79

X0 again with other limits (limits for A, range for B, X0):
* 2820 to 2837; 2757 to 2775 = 0.9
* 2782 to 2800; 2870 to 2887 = -0.3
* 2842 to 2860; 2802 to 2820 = 0.8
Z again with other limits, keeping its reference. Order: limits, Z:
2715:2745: 2726.0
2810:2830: 2816.0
